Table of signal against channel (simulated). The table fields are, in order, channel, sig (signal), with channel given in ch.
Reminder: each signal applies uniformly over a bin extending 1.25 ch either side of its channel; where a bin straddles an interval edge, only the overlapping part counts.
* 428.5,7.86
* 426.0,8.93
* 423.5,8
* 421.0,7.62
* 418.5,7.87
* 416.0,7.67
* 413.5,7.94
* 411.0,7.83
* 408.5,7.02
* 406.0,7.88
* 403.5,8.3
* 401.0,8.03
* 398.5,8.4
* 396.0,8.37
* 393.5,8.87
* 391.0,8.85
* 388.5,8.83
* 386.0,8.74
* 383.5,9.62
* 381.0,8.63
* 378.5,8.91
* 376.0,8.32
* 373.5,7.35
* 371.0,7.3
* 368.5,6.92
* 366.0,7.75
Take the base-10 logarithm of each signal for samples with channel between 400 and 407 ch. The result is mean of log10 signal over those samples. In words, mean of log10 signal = 0.91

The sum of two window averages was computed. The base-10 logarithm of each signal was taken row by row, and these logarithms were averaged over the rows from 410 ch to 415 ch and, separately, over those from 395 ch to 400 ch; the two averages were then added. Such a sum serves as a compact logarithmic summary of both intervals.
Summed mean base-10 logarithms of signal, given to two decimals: 1.82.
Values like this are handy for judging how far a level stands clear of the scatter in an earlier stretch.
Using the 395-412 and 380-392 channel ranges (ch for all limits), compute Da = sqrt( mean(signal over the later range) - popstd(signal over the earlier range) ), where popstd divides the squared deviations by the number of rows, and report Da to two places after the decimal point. 2.76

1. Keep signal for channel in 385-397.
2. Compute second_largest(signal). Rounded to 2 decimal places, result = 8.85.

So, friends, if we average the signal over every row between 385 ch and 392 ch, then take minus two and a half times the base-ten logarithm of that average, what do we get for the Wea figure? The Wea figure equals -2.36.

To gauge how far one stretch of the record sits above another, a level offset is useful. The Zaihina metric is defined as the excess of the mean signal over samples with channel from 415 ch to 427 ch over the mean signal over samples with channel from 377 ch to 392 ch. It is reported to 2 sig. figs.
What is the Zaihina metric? -0.91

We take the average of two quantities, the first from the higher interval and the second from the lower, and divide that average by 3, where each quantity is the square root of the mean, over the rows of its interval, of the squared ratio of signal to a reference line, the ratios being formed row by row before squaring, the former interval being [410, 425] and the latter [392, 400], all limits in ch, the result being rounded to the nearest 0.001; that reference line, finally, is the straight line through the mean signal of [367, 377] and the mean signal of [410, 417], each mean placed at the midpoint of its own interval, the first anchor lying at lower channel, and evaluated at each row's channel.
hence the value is 0.352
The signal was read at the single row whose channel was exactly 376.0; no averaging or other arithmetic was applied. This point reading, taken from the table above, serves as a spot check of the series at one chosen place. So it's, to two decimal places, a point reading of 8.32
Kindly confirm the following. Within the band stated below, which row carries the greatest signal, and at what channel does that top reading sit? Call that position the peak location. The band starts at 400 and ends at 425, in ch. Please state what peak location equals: 403.5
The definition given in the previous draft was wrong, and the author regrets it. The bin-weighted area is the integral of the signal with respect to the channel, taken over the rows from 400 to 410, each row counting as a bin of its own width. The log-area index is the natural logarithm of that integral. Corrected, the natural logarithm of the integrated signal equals 4.36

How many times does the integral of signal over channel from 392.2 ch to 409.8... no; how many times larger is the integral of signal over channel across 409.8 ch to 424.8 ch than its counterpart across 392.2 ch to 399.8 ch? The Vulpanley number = 1.8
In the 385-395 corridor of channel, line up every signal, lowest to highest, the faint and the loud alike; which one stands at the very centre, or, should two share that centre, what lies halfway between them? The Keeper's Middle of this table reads 8.8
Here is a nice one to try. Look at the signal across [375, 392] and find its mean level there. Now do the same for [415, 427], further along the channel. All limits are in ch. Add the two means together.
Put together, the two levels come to 16.9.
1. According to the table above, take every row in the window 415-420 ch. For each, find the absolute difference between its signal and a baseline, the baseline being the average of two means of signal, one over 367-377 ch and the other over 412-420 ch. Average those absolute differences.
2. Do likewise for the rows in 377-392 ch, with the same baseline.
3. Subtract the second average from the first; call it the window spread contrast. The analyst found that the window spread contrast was -1.2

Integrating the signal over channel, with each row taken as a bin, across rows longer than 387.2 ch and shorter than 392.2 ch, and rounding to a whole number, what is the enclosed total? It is 44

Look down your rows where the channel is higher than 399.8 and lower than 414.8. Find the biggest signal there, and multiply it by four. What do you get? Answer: 33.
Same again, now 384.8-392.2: 35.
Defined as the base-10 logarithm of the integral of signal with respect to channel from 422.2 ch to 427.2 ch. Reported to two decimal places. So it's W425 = 1.63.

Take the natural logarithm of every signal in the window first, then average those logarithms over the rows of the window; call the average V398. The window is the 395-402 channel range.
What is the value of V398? 2.11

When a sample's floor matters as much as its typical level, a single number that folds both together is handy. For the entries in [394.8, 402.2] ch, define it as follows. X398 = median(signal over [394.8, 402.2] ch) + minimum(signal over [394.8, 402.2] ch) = 16.4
